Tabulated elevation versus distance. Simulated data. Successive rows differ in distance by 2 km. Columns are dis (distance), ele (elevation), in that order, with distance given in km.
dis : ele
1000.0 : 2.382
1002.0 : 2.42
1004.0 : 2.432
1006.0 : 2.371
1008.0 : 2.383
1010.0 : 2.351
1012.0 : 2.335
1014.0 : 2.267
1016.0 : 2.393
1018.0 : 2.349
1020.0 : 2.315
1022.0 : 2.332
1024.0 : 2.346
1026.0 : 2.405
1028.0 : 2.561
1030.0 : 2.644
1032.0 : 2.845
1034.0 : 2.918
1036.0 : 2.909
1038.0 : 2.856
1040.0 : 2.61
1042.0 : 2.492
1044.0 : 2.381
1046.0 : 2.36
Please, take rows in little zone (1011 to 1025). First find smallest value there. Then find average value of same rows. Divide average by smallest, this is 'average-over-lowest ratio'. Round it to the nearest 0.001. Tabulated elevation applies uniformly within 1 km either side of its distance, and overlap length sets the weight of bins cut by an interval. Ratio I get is 1.029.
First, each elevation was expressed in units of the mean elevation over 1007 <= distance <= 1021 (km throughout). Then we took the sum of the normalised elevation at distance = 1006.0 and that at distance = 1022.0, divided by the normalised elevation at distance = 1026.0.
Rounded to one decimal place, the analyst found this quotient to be 2.0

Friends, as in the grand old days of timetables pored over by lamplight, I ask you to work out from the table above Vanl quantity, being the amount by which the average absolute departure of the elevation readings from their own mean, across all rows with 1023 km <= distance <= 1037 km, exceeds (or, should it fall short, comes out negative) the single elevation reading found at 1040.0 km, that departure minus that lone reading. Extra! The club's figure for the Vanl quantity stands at -2.41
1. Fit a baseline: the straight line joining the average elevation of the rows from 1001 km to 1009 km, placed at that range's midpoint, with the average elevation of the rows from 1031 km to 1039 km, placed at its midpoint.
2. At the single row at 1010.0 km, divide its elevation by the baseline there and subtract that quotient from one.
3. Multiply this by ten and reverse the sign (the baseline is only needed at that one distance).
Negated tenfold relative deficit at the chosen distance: -0.53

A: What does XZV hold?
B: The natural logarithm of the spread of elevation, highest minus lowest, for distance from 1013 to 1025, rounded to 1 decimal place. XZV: -2.1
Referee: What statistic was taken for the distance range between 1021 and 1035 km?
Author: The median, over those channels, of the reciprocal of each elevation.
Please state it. 0.390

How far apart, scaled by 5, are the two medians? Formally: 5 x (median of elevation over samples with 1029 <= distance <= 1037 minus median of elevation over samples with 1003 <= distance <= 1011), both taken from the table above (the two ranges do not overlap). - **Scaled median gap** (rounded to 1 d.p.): 2.5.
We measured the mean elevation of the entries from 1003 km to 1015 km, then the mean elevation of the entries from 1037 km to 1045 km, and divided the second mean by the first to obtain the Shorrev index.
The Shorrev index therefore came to 1.10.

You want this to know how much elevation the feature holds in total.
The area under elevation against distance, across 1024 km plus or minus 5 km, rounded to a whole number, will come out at 24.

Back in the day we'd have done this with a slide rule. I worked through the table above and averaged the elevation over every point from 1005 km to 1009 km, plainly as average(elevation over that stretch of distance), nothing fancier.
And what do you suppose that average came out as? 2.38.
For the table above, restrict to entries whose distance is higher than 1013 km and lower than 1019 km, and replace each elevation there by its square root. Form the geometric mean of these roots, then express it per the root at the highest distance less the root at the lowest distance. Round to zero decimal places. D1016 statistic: 57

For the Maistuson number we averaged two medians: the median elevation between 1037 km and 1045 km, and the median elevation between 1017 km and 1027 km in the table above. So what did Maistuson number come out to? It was 2.45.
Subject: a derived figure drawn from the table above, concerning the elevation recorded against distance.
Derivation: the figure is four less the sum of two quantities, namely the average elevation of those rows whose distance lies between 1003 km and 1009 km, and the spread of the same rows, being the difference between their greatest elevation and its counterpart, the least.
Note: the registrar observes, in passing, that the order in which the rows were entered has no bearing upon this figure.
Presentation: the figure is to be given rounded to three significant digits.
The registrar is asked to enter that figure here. 1.54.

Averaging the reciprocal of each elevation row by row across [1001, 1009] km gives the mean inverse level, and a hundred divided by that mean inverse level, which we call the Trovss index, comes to 240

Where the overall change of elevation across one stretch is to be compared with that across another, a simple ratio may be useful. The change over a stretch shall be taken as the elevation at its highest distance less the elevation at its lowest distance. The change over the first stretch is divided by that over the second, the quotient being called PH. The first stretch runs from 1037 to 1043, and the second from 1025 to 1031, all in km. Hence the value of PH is -2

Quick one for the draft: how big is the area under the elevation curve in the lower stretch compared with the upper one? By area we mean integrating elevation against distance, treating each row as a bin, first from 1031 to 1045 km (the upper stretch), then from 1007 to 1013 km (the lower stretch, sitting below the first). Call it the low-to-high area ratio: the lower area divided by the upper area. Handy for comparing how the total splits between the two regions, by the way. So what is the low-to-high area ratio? 0.37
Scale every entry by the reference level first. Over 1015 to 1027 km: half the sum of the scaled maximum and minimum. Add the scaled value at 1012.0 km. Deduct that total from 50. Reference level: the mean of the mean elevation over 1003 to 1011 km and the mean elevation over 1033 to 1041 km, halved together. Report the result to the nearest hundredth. 48.20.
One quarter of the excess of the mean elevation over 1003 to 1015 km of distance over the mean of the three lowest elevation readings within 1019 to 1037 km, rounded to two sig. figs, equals 0.0064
